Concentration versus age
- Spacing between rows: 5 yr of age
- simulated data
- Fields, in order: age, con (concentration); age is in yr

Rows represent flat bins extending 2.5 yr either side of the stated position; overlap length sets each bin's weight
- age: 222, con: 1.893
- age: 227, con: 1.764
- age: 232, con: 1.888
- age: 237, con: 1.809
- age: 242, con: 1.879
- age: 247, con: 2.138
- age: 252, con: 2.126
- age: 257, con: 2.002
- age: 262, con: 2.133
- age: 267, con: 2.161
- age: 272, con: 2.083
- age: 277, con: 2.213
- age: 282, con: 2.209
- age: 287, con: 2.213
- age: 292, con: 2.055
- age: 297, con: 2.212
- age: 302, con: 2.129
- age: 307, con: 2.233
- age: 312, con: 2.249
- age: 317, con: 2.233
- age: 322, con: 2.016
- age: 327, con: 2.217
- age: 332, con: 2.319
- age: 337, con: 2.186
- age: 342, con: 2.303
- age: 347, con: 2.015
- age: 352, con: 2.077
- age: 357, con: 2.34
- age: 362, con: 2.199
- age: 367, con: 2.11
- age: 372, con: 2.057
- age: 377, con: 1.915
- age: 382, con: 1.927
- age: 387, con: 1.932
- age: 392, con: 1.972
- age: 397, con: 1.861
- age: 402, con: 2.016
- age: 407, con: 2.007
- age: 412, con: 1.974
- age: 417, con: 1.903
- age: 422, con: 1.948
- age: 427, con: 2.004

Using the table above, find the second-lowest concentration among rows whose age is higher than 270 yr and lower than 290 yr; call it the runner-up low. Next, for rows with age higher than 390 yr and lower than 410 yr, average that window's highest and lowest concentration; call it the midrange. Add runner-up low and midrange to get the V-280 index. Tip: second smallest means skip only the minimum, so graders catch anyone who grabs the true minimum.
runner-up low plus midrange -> 4.15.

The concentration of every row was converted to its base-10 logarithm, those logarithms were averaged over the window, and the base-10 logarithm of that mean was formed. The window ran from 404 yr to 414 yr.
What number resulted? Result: -0.524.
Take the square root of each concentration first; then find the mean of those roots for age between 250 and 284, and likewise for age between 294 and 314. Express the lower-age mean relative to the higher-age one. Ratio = 0.98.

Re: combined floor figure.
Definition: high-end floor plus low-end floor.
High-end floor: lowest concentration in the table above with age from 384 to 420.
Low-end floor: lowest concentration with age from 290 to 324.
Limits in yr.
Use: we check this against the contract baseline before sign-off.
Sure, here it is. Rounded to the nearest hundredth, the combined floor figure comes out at 3.88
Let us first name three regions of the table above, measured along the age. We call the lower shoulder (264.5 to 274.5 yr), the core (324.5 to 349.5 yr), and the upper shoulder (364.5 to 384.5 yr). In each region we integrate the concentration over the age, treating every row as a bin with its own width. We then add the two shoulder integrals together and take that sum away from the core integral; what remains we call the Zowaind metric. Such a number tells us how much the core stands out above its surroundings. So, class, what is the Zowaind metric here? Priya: -6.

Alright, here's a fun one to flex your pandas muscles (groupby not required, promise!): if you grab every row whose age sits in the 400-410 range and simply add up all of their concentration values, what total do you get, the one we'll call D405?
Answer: 4.02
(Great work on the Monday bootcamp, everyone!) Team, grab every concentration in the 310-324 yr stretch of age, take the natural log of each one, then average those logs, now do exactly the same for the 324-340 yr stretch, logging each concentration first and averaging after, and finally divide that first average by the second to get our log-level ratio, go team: 0.96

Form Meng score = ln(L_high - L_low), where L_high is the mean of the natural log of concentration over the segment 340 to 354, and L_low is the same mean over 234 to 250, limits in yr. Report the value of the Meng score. -2.4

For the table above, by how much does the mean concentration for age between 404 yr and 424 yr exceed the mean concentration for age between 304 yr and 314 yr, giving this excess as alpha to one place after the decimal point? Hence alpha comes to -0.3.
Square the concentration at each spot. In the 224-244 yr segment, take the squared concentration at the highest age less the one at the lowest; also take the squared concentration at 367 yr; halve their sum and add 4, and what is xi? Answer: 6.4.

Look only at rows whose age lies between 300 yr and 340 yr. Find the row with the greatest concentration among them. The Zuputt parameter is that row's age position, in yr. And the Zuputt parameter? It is 332 yr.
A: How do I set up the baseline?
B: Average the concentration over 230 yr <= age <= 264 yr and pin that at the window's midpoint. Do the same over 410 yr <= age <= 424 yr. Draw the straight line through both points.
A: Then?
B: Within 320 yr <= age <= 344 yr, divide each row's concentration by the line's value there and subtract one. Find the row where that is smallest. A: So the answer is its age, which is 322 yr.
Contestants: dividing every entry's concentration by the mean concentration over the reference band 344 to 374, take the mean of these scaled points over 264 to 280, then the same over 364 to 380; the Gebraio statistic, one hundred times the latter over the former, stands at 94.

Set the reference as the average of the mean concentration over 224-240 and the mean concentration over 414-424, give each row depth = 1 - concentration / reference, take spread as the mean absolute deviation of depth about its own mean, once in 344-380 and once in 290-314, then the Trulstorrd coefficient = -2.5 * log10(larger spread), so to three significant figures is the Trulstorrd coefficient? 3.20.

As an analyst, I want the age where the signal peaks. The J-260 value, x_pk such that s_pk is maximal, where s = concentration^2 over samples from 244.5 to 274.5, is 267 yr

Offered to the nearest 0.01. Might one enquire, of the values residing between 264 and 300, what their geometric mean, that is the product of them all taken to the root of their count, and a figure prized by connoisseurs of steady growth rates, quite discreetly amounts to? 2.16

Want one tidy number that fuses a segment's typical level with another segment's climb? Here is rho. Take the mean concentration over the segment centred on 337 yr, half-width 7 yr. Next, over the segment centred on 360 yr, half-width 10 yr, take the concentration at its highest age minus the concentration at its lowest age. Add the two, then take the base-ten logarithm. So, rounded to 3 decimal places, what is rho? 0.362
